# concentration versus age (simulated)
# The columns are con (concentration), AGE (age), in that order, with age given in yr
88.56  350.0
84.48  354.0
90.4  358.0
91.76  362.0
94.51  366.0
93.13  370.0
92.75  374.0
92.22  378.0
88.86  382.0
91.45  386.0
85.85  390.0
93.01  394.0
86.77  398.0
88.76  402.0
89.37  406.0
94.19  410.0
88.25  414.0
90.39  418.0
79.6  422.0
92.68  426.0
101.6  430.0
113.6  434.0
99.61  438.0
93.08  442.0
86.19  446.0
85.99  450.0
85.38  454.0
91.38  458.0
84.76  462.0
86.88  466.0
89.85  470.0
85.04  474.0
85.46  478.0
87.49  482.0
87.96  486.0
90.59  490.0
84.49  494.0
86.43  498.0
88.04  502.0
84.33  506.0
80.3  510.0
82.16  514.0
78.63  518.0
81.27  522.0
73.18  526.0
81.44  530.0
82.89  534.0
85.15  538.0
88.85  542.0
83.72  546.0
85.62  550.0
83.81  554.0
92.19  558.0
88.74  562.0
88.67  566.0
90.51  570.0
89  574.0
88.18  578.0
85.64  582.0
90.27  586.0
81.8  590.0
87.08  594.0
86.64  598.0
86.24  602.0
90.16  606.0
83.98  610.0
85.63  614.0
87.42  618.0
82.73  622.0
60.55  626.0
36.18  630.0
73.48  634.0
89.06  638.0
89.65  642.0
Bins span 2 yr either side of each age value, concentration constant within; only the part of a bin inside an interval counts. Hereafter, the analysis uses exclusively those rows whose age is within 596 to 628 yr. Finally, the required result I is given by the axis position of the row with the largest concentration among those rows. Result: 606.0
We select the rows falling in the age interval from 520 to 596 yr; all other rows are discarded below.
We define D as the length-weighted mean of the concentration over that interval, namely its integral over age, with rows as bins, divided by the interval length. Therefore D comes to 85.7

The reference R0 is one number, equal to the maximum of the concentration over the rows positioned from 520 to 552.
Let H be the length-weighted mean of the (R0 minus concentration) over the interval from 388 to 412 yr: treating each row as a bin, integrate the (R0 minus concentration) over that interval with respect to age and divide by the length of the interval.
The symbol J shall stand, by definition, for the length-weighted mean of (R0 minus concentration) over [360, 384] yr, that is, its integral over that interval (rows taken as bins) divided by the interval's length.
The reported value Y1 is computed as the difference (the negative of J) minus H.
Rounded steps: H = -0.8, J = -3.4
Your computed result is 4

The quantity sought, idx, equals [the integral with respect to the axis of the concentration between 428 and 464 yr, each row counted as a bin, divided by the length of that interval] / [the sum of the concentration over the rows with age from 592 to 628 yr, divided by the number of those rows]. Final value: 1.12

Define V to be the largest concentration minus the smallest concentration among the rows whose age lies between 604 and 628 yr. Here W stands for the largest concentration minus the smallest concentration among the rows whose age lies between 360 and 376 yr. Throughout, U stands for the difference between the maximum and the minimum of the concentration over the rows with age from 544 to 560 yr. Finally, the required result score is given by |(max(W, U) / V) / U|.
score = 0.0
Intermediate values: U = 8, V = 29.6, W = 3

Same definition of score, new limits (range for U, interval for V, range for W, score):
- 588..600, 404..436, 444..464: 0.0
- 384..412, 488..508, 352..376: 0.2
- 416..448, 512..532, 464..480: 0.1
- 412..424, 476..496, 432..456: 0.4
